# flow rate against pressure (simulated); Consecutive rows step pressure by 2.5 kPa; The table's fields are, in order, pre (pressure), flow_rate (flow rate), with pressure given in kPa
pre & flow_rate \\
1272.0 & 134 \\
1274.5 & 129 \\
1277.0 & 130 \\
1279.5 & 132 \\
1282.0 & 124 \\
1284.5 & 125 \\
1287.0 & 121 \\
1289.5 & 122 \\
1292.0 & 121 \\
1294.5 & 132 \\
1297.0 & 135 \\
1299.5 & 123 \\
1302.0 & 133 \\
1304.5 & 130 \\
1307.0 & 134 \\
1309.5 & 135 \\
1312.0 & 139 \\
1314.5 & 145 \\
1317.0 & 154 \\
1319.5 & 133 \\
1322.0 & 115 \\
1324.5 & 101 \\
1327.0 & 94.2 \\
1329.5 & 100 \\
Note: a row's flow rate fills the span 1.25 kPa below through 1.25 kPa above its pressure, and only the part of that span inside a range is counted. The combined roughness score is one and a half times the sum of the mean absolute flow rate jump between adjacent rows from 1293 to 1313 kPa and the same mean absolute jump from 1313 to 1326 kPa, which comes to 31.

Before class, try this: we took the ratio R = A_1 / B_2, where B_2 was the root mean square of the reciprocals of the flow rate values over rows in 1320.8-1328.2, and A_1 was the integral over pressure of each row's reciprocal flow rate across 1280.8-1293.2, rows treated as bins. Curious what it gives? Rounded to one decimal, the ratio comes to 10.4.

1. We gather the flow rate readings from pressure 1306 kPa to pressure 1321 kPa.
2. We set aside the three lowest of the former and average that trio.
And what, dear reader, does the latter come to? 134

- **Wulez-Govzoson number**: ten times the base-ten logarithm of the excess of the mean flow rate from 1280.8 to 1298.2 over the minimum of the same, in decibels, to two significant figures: 6.7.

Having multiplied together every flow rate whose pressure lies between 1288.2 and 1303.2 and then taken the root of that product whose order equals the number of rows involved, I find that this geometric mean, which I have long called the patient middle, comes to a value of 128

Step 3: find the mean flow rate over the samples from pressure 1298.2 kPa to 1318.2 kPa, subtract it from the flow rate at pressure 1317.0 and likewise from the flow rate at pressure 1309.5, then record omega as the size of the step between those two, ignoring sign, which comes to 19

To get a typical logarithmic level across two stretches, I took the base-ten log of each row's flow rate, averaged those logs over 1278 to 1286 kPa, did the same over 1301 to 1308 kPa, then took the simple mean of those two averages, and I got 2.11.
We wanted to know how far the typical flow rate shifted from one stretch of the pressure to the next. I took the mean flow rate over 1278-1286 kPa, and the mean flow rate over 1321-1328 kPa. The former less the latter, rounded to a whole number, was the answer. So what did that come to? 24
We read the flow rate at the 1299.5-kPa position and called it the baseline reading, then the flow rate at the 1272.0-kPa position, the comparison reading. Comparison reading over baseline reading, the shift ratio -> 1.09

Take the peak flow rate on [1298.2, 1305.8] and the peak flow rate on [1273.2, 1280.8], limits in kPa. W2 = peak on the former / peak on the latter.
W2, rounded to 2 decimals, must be 1.01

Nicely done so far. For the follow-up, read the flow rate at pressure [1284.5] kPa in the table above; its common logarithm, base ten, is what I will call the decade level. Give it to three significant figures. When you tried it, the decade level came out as 2.10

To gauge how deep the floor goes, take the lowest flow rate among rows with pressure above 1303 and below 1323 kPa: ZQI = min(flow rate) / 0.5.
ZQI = 230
